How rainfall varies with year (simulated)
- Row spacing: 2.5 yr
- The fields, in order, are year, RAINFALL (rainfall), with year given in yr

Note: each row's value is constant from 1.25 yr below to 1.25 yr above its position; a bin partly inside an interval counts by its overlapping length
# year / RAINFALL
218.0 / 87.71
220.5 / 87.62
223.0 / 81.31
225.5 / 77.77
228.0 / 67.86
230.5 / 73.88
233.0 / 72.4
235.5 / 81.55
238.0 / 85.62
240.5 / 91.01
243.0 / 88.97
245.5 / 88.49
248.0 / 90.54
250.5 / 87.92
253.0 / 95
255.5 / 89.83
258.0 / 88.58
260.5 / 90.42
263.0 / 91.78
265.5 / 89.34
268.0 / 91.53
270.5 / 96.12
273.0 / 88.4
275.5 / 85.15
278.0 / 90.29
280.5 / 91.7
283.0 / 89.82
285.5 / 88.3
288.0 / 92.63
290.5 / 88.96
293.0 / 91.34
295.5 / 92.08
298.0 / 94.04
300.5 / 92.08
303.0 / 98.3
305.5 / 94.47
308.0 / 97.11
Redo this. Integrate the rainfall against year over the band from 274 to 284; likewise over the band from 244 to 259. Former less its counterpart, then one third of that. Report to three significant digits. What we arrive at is -153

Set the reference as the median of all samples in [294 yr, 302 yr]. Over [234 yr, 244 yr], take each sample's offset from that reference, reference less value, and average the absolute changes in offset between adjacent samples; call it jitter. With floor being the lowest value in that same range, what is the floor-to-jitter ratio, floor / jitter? 21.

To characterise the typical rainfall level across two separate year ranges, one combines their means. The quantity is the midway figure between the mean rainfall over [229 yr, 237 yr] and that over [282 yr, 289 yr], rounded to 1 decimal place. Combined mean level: 83.1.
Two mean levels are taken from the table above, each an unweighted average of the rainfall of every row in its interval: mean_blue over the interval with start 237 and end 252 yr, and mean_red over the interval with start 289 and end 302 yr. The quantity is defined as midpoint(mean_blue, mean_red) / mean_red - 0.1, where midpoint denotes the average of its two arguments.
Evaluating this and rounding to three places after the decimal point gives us 0.884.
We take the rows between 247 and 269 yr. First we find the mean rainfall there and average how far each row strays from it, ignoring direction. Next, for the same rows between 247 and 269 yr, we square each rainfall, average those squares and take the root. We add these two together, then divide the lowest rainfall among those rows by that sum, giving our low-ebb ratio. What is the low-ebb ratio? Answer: 0.955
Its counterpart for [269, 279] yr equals 0.913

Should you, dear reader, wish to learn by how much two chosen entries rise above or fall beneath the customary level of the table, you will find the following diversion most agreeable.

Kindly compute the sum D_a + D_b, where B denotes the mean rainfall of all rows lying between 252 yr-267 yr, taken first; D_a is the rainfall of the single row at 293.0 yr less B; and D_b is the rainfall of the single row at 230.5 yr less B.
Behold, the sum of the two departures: -16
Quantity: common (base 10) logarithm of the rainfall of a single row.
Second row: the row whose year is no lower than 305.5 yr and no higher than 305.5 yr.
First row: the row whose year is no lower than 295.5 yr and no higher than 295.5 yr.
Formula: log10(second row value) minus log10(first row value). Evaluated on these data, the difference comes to 0.011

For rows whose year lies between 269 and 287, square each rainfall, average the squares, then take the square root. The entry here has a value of 90.0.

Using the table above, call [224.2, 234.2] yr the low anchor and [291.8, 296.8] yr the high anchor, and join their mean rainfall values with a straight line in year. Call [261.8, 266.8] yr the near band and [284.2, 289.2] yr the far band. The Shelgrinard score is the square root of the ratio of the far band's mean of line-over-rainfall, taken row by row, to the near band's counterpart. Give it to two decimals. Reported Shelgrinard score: 1.04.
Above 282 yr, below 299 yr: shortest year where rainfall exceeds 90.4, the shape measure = 288.0 yr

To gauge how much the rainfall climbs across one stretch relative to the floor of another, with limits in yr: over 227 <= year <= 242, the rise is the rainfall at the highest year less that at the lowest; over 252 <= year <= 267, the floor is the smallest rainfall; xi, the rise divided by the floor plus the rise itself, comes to 23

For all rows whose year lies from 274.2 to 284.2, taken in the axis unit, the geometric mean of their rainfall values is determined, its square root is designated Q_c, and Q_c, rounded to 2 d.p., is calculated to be 9.44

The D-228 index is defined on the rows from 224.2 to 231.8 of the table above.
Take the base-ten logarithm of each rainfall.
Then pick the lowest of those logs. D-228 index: 1.83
